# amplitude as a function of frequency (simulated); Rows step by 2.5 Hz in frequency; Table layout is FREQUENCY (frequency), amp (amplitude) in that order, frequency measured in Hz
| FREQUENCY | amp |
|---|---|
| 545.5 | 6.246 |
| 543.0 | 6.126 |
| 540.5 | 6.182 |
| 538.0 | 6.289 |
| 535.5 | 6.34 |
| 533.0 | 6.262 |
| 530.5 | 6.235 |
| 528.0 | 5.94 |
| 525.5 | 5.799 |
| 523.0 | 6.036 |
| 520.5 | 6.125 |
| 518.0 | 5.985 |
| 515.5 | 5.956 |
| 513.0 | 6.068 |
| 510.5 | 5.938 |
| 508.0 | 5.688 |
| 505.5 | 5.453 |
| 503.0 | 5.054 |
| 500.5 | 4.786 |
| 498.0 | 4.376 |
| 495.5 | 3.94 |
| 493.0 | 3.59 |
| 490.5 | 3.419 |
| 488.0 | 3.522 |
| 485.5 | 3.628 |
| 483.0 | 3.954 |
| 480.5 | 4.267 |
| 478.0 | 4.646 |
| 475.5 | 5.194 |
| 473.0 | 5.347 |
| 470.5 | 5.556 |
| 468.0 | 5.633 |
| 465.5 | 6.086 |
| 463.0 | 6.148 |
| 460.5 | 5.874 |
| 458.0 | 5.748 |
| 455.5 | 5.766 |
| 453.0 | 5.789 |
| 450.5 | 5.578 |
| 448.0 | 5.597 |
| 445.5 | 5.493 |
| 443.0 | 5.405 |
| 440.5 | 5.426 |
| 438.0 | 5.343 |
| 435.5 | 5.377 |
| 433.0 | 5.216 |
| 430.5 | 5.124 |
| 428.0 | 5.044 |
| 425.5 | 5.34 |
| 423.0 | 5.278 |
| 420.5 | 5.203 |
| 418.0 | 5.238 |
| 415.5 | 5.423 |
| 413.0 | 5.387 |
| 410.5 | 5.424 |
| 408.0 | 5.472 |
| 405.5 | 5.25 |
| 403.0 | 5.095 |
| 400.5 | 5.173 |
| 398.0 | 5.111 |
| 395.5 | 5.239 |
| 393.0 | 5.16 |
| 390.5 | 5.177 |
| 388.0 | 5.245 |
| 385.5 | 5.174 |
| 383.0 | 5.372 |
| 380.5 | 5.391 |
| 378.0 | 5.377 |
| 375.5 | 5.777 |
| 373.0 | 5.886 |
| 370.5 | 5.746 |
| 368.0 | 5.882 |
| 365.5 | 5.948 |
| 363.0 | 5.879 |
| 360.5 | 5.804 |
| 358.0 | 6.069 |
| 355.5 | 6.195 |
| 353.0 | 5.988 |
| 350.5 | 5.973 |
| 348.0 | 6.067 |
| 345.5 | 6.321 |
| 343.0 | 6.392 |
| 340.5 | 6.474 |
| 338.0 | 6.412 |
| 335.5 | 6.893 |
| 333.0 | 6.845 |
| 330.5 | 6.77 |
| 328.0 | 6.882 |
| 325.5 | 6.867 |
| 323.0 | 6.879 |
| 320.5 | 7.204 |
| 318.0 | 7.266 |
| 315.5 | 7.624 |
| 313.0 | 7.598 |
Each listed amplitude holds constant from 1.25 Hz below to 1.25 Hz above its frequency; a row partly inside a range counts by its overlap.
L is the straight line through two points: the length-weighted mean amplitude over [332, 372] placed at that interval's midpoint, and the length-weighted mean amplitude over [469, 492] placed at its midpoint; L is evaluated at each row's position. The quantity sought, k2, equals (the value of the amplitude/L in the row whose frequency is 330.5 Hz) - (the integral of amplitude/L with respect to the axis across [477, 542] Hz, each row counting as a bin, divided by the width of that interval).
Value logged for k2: -0.28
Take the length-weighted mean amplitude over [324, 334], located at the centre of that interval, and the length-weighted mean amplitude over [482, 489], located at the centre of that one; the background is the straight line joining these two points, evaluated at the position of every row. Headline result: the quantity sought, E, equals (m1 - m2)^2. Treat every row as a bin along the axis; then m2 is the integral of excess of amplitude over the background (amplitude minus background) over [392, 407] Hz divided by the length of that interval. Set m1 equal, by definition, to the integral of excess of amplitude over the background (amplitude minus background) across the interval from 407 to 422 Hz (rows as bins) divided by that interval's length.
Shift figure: 0.23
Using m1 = 0.23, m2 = -0.25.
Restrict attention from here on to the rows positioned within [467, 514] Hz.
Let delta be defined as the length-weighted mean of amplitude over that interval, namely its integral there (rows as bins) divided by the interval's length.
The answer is 4.73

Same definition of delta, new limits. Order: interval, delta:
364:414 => 5.42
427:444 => 5.28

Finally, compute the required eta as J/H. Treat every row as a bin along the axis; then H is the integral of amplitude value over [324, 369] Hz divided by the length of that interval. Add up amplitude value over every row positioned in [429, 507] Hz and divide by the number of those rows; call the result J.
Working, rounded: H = 6.32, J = 5.0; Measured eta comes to 0.80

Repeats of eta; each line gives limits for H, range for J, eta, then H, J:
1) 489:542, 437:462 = 1.02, 5.49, 5.6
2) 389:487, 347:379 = 1.12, 5.28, 5.9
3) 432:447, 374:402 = 0.98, 5.38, 5.3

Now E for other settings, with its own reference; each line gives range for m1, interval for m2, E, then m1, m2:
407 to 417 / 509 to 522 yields 7.11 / 0.25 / 2.91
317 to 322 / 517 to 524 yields 8.25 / 0.18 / 3.06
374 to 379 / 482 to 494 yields 0.06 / -0.29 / -0.03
